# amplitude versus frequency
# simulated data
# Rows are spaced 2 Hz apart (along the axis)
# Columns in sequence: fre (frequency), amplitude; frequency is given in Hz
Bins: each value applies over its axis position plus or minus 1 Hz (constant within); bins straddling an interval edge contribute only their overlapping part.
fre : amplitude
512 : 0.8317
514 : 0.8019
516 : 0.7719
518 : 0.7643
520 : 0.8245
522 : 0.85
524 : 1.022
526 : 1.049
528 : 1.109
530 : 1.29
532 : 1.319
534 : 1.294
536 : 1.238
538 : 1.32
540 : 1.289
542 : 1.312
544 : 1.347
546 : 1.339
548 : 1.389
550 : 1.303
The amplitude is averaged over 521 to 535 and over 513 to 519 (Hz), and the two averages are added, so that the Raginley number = 1.91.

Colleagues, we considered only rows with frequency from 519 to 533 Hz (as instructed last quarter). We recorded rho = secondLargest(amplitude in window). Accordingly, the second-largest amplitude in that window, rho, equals 1.29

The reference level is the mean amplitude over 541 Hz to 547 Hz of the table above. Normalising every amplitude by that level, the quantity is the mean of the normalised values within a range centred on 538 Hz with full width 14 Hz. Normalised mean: 1.0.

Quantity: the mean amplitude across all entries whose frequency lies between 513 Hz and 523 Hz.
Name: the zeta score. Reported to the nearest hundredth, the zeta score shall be 0.80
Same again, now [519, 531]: 1.02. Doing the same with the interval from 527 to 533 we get 1.24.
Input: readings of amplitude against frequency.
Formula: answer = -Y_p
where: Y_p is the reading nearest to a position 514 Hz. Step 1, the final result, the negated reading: -0.80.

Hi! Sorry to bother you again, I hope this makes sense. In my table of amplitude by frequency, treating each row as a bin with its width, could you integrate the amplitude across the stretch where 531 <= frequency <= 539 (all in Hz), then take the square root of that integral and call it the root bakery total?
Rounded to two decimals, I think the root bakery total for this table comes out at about 3.22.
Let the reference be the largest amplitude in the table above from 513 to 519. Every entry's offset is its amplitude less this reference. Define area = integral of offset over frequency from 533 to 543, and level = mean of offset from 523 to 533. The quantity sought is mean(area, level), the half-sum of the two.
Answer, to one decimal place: 2.6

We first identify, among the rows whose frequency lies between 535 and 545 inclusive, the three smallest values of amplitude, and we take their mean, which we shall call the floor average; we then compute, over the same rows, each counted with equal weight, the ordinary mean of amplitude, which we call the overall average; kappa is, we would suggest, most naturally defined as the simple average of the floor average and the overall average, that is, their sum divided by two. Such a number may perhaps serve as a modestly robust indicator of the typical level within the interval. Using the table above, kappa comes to 1.3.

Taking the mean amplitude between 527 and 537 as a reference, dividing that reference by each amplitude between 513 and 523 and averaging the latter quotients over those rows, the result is 1.6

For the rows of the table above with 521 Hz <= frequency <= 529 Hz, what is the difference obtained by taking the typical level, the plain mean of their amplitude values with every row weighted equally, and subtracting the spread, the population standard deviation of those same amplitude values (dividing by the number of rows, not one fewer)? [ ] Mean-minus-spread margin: 0.91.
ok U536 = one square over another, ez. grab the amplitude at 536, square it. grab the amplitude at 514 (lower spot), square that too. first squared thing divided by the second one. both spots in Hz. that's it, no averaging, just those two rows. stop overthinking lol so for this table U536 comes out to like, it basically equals 2.4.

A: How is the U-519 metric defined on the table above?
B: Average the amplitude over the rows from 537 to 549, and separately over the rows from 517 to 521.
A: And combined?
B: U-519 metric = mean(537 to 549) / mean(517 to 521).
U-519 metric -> 1.7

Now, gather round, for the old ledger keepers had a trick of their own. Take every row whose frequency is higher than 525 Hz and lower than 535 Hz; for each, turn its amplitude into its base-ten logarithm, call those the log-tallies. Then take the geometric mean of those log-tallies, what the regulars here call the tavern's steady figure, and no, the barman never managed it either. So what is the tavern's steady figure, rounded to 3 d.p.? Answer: 0.067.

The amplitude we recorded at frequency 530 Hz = 1.29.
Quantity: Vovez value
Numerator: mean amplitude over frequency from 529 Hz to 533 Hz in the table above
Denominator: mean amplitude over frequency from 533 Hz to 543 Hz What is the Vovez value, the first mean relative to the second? 1.01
